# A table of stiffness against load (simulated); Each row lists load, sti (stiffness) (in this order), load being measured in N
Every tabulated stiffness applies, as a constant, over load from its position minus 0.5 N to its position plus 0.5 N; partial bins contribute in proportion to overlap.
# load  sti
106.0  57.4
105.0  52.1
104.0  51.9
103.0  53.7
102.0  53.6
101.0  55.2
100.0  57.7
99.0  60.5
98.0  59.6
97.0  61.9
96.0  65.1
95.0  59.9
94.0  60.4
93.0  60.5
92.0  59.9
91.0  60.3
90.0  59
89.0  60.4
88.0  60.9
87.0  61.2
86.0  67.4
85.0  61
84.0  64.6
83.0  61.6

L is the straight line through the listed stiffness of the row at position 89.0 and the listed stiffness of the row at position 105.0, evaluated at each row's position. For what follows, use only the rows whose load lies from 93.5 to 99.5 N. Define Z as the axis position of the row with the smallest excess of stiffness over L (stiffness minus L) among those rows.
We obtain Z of 94.0 N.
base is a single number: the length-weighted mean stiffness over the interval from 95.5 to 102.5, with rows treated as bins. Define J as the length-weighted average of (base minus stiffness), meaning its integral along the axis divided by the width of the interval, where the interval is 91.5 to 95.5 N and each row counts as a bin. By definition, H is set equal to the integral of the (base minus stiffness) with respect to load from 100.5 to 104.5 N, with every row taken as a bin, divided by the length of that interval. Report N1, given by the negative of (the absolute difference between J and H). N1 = -7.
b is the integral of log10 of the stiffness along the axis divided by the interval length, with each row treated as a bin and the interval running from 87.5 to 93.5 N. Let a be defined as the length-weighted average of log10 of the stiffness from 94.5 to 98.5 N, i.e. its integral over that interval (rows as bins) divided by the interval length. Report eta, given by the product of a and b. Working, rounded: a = 1.789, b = 1.779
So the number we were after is 3.18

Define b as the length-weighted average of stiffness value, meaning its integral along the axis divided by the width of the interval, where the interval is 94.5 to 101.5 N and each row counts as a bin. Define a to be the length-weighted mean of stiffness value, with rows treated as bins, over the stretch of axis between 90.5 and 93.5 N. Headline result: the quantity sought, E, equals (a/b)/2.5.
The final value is 0.402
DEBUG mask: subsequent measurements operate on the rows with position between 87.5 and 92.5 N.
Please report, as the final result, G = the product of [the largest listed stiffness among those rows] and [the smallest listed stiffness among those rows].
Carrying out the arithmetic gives 3593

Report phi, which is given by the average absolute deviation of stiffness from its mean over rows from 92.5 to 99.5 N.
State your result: 1.4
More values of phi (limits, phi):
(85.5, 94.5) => 1.4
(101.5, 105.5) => 0.8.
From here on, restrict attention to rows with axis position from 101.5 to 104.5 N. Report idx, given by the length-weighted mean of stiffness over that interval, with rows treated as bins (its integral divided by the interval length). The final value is 53.1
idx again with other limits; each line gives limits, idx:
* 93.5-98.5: 61.4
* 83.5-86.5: 64.3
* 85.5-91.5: 61.5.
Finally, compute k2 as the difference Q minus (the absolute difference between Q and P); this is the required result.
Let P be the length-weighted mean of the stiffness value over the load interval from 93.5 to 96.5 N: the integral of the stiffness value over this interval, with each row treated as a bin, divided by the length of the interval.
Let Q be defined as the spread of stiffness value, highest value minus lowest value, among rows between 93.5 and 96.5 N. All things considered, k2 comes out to -51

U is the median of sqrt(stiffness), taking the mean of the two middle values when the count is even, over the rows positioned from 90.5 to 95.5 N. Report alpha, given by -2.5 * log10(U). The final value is -2.23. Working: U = 7.77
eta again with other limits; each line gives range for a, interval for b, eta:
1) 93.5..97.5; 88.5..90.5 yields 3.18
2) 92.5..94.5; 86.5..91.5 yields 3.17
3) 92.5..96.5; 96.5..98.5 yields 3.19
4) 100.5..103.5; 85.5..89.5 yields 3.11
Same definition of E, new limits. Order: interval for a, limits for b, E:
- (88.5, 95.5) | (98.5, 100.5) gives 0.406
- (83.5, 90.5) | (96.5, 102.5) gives 0.427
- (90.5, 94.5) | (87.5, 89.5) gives 0.398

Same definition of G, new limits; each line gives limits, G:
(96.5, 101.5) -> 3417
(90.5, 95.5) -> 3624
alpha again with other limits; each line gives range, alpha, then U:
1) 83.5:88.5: -2.23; 7.82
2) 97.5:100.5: -2.22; 7.72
